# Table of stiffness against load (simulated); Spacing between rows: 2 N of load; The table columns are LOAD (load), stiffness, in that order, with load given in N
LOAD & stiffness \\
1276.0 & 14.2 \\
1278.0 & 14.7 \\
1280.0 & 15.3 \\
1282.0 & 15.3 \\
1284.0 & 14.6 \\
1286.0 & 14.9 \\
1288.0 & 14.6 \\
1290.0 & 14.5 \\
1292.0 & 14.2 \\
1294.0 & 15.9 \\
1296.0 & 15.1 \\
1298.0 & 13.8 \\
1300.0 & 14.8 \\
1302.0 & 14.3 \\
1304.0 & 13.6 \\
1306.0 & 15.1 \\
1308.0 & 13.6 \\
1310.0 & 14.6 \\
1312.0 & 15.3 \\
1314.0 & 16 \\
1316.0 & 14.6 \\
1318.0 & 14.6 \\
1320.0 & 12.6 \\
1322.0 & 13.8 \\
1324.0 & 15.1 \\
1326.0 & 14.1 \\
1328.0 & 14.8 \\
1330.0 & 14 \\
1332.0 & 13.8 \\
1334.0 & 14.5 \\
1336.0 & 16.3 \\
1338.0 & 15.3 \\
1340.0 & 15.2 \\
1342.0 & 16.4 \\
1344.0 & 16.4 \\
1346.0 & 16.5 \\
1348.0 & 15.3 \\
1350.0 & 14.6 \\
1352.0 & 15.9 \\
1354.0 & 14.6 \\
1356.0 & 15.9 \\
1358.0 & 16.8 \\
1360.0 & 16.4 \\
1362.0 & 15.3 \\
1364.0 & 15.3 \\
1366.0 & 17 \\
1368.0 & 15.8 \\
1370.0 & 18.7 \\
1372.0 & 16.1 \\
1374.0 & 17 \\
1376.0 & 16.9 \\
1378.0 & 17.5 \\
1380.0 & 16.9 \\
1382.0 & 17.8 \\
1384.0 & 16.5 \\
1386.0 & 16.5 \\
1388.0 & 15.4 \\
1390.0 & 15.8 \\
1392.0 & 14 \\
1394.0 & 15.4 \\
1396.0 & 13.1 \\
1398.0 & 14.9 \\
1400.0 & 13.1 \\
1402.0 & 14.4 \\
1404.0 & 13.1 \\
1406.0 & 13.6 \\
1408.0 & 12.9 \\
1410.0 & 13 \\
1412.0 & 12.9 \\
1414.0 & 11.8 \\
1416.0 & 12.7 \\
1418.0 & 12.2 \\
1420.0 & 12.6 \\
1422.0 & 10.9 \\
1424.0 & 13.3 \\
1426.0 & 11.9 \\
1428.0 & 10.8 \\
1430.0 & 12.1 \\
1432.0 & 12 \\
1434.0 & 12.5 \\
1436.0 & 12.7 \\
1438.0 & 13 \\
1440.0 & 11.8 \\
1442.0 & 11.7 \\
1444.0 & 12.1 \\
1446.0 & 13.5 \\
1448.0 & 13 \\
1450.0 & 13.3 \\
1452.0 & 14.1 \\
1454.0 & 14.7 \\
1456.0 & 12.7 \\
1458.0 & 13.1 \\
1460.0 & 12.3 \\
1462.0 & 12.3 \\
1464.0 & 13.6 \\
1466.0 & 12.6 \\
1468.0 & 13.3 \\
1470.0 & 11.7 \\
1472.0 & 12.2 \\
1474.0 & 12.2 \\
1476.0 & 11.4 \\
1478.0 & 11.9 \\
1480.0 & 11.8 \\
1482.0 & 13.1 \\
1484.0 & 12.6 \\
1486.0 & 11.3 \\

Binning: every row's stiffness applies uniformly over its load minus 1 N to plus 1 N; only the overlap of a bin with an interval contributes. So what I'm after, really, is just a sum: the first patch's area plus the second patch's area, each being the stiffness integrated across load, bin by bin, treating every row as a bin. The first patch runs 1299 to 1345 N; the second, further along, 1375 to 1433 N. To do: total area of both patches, 1486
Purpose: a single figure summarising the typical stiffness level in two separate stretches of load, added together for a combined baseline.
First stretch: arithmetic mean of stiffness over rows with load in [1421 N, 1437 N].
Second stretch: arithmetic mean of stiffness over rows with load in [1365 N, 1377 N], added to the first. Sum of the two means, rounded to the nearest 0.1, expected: 28.9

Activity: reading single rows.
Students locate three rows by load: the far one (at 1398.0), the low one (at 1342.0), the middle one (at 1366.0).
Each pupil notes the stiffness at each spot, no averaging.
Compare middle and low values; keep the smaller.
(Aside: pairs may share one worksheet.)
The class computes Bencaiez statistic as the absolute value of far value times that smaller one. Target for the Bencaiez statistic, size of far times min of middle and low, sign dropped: 244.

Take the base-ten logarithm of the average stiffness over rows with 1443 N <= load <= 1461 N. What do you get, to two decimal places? 1.12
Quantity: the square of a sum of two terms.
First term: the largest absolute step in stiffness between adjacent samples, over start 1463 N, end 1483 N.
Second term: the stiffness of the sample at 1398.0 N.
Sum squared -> 272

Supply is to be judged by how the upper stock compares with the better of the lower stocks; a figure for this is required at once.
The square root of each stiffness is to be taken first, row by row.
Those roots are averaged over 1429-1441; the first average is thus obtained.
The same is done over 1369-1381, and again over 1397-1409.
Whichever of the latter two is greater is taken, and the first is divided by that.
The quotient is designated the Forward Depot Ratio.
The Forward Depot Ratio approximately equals 0.848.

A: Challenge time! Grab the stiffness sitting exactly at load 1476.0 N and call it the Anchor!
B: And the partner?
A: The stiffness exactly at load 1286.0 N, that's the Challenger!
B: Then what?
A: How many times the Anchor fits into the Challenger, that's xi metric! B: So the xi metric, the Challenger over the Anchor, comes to 1.31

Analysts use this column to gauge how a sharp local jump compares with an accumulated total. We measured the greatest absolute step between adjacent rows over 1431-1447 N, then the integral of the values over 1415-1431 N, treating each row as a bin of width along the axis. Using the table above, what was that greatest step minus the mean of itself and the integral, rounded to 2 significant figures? -96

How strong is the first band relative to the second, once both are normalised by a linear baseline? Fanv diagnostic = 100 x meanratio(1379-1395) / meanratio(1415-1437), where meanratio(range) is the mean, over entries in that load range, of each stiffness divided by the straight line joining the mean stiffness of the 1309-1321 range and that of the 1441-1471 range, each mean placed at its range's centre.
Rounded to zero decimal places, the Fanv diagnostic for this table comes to 127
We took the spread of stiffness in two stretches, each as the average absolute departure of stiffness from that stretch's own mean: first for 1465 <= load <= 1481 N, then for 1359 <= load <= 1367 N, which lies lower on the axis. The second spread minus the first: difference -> 0.26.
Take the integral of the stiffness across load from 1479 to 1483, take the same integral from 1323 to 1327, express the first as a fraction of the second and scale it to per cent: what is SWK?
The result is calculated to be 85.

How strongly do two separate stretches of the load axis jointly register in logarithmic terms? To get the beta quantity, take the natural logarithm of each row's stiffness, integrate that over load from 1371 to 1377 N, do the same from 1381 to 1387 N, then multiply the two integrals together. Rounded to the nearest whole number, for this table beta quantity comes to 286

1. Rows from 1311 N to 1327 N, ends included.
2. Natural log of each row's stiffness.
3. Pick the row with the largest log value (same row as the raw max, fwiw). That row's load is 1314.0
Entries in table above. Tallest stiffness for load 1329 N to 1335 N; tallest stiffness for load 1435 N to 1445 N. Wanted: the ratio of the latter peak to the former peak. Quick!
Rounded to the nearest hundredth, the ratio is 0.90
